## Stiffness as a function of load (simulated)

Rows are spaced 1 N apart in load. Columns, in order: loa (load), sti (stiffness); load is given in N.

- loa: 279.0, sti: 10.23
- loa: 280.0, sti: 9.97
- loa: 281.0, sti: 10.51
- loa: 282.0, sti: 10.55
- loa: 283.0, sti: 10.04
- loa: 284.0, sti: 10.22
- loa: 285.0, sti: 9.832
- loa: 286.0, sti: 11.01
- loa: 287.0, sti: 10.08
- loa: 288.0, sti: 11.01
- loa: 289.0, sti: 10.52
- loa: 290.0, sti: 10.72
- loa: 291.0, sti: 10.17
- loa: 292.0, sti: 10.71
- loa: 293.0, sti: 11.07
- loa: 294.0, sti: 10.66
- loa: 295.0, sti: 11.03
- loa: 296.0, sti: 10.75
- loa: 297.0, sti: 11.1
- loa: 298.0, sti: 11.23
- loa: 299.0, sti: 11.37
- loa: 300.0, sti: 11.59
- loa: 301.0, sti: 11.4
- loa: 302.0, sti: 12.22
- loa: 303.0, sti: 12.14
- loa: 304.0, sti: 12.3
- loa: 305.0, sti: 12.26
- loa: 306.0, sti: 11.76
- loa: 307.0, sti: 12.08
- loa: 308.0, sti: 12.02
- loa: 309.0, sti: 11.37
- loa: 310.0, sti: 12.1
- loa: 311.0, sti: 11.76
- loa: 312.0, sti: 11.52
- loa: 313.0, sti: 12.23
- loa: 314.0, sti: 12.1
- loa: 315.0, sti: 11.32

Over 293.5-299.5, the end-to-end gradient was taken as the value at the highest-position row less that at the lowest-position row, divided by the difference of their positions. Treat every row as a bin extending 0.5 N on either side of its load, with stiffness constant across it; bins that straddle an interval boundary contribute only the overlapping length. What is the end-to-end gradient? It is 0.142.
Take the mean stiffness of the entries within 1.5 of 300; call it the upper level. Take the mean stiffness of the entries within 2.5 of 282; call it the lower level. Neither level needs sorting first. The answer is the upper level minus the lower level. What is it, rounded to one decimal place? 1.2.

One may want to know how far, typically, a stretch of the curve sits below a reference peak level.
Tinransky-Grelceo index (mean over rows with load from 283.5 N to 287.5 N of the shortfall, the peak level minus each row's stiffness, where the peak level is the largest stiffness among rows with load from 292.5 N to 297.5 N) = 0.8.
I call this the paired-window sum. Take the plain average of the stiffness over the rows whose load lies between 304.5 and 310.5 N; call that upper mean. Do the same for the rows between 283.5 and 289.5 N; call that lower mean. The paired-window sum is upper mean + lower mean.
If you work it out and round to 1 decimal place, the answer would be 22.4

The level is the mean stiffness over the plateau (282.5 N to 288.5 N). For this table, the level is 10.4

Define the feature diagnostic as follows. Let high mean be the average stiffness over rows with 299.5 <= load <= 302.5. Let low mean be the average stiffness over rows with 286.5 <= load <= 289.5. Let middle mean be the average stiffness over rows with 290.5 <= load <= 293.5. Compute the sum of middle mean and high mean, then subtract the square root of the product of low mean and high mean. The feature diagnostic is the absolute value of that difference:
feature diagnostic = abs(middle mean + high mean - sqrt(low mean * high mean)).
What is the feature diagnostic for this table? 11.3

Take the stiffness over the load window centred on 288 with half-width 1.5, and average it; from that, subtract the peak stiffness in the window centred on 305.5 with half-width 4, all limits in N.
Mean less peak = -1.8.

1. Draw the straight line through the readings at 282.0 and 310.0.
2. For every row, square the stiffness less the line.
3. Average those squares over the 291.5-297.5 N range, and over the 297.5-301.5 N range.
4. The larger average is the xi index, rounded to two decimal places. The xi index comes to 0.16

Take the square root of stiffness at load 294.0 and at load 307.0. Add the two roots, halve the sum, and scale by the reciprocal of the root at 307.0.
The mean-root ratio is 0.970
